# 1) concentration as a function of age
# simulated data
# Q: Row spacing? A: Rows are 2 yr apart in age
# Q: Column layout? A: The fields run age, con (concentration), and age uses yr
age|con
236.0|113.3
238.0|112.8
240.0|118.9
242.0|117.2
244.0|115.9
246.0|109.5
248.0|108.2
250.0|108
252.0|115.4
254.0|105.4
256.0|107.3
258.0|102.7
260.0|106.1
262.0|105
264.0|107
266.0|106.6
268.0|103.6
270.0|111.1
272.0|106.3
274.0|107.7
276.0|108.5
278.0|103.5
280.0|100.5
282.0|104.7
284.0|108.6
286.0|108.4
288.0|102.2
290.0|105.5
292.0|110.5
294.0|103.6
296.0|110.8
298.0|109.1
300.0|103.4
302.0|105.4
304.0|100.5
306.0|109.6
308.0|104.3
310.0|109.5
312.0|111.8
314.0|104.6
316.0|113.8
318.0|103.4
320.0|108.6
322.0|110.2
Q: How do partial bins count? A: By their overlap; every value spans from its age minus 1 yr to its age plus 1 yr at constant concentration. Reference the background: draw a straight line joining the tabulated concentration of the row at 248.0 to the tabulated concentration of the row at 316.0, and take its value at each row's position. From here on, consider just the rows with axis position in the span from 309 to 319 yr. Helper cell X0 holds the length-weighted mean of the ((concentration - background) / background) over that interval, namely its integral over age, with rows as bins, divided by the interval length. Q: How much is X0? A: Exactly -0.04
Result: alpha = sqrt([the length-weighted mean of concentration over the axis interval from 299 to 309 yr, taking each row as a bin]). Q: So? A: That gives 10.23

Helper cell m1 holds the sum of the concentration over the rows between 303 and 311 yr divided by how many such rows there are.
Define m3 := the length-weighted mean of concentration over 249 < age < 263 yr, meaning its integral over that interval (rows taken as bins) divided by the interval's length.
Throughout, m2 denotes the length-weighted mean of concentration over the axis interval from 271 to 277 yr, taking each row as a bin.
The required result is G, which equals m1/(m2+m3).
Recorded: 0.494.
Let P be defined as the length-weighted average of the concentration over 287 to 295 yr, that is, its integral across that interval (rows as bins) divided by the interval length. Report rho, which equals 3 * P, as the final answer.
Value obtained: 316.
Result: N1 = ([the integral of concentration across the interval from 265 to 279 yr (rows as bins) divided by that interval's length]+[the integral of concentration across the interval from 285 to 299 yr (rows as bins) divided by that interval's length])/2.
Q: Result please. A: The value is 107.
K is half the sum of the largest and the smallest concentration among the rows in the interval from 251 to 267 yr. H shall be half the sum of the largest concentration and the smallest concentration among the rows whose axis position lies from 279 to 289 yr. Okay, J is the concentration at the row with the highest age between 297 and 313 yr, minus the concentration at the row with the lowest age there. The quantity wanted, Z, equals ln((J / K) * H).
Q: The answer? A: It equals 1.0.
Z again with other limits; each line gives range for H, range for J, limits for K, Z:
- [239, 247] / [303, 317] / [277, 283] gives 2.7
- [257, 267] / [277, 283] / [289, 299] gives 0.2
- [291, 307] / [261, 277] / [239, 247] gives 1.2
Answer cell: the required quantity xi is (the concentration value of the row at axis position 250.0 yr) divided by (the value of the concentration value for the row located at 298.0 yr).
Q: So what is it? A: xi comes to 0.99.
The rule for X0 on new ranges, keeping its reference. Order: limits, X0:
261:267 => -0.03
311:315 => -0.05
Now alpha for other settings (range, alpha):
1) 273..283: 10.25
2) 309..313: 10.52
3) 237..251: 10.63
